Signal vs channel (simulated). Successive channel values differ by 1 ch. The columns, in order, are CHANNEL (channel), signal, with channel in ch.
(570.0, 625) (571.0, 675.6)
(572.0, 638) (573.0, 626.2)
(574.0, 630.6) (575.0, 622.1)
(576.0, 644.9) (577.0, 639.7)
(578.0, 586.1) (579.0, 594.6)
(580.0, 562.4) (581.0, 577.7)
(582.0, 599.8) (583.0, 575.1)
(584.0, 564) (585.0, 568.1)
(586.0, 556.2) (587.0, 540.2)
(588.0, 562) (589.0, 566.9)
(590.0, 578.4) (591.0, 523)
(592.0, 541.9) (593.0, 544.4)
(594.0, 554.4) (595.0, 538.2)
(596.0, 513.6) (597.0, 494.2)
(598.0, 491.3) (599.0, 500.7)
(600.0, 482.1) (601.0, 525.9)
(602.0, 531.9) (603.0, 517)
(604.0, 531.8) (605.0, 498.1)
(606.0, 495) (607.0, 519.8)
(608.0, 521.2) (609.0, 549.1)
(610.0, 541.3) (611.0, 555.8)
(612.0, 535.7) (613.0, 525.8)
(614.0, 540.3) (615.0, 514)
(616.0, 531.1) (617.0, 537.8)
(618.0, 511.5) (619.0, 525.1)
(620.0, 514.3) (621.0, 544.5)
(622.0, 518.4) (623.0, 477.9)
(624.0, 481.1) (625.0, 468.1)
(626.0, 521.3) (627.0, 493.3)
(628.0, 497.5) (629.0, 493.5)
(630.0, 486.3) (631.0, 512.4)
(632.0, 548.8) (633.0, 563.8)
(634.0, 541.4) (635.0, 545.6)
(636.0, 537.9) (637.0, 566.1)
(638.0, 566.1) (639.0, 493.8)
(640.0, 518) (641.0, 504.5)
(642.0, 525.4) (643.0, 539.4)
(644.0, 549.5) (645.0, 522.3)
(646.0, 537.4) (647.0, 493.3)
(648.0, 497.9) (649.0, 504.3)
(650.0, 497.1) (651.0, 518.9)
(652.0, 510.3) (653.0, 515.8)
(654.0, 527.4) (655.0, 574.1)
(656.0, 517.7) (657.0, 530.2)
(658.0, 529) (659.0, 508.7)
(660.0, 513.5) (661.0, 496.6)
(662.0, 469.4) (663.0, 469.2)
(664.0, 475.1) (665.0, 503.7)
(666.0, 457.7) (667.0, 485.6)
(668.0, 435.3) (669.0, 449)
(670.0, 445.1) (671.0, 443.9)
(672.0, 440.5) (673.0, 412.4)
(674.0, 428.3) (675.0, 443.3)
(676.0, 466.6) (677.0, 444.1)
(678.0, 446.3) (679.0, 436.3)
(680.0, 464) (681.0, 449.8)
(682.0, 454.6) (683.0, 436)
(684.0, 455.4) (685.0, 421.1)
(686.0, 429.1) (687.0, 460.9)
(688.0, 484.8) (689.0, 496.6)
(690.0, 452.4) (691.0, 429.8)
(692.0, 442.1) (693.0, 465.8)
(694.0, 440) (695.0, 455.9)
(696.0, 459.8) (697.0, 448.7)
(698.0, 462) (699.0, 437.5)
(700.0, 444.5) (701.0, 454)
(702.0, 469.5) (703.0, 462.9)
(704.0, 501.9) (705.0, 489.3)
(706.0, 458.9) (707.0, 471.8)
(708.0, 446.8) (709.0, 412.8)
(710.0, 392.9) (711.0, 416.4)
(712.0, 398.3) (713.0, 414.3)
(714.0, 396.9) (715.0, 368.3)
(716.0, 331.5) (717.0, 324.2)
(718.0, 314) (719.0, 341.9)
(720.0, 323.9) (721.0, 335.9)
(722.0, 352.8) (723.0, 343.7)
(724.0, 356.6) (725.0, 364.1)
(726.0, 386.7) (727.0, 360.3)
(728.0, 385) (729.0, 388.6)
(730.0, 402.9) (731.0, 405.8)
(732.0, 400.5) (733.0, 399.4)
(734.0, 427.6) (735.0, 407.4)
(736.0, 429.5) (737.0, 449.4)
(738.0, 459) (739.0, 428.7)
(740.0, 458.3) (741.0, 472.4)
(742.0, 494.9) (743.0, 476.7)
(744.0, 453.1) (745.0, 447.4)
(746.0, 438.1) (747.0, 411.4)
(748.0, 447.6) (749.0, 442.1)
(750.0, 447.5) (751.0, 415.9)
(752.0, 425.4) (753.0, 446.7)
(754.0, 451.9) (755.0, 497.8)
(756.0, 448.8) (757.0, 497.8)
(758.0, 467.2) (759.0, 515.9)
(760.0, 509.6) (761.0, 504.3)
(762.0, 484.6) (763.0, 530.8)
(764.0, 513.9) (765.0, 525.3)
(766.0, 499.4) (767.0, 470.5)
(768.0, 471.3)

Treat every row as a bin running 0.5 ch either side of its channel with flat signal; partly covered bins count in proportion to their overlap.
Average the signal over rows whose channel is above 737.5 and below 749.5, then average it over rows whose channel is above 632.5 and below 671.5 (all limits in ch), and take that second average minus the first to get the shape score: 57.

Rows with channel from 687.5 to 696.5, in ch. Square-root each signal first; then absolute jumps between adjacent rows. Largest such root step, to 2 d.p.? 1.01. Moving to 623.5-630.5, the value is 1.20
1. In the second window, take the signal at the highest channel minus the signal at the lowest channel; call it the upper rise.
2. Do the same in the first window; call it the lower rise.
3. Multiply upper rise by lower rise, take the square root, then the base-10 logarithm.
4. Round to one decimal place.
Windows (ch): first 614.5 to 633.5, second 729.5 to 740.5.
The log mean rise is 1.7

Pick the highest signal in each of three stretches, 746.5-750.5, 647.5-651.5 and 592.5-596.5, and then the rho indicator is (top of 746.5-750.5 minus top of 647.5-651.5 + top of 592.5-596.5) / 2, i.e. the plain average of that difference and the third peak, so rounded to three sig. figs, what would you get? 242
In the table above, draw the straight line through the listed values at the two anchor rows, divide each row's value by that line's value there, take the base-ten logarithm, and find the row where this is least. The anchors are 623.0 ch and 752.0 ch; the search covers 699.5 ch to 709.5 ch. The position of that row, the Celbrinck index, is 709.0 ch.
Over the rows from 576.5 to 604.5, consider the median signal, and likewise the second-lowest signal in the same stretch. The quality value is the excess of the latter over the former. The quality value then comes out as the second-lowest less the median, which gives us -58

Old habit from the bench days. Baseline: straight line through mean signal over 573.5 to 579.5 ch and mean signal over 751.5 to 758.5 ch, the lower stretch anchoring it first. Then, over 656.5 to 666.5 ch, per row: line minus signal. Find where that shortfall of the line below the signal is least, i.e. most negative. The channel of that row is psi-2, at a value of 657.0 ch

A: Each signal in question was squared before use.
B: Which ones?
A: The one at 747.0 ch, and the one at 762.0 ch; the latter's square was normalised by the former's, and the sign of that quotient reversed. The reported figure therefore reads -1.4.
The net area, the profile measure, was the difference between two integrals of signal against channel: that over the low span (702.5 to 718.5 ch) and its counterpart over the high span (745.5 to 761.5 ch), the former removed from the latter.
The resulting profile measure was 767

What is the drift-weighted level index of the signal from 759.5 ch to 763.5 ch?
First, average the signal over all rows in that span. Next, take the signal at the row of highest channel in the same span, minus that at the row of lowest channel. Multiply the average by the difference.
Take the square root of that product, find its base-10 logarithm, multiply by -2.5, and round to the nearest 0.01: -5.04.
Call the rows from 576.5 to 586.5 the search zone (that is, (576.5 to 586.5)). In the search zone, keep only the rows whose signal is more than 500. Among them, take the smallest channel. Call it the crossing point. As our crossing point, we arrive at 577.0 ch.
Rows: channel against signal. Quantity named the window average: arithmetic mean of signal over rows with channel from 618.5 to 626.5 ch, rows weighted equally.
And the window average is 506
